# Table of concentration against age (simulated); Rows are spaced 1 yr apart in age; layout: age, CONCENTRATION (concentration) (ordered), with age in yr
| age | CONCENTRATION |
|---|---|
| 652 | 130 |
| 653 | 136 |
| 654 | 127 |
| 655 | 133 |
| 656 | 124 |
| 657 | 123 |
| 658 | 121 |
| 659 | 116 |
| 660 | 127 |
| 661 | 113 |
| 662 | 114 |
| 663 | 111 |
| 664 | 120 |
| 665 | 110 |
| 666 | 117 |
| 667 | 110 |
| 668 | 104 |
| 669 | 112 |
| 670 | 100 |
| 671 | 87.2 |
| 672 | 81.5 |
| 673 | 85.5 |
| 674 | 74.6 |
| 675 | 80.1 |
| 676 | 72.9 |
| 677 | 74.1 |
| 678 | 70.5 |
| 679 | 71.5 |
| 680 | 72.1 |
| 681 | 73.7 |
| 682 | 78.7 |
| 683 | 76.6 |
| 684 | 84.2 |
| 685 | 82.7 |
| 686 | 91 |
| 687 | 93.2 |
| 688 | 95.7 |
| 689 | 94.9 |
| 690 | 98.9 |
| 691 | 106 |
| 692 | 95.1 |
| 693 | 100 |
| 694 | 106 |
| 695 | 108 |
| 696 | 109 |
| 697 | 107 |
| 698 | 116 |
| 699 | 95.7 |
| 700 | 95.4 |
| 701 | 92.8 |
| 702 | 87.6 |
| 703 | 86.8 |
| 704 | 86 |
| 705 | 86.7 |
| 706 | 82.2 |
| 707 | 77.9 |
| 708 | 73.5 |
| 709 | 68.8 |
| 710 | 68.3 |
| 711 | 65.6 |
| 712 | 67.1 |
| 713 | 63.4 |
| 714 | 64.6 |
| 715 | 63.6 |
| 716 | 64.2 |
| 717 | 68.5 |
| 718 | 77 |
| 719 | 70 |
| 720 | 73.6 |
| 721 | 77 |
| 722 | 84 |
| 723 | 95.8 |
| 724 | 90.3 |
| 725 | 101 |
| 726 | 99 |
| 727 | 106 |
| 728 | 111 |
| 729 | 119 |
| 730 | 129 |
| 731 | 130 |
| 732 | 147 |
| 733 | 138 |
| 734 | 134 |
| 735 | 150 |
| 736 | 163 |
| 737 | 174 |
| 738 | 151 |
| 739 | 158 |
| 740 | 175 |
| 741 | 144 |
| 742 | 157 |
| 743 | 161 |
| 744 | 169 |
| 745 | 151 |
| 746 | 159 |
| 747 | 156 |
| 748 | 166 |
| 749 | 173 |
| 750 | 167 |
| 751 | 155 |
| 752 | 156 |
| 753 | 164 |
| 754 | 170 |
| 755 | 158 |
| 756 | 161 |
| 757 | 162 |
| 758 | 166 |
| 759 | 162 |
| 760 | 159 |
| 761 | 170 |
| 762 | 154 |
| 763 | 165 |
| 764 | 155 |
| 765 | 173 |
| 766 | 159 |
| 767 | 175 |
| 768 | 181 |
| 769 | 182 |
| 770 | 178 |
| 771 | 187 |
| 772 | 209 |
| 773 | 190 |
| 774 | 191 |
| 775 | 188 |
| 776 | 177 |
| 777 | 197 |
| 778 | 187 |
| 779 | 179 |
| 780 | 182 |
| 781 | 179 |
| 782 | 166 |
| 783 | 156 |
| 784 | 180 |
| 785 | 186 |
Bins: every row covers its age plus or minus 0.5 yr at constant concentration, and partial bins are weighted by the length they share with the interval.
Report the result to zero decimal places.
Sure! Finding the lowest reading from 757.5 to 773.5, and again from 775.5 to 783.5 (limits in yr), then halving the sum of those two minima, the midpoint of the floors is 155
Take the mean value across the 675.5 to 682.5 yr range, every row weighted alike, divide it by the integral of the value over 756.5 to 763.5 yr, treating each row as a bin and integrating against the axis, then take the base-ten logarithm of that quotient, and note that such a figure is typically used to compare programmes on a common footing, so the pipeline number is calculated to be -1.19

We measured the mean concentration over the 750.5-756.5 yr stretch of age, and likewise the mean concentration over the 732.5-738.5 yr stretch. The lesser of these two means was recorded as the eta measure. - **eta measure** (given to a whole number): 152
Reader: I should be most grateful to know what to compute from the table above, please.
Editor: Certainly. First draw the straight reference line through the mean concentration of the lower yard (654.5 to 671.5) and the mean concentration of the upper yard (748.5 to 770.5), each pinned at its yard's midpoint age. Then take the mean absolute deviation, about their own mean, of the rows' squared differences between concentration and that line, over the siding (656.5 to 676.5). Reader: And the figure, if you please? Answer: 639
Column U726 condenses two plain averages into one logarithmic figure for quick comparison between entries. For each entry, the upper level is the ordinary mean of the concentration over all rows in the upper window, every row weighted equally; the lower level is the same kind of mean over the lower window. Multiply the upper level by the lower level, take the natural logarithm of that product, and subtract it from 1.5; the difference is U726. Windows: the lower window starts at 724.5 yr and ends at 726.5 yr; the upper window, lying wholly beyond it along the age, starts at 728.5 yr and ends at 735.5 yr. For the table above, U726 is -8.0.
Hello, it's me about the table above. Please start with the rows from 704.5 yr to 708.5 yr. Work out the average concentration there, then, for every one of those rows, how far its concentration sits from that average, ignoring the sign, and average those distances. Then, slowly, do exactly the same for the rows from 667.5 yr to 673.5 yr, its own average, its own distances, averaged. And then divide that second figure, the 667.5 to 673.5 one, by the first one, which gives 2.4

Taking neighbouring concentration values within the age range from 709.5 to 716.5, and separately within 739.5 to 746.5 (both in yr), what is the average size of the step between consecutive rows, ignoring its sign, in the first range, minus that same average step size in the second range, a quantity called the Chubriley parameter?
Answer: -11.9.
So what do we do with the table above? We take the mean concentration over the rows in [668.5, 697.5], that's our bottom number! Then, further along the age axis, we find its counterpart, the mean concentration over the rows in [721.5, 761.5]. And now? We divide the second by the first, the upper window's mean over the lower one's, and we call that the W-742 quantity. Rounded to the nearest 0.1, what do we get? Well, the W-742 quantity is 1.6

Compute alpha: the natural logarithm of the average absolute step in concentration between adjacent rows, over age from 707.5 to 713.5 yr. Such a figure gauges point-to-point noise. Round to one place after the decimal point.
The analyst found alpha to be 1.0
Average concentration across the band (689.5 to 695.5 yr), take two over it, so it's 0.020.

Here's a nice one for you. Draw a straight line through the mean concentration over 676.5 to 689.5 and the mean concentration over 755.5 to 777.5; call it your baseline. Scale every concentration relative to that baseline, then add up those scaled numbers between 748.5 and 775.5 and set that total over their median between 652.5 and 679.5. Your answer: 15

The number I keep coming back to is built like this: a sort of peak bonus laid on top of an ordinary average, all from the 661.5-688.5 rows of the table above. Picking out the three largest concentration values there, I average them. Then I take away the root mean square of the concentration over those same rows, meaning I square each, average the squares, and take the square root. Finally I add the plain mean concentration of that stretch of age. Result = 116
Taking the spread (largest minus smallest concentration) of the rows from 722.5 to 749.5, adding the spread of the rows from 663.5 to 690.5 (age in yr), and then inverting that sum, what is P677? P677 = 0.007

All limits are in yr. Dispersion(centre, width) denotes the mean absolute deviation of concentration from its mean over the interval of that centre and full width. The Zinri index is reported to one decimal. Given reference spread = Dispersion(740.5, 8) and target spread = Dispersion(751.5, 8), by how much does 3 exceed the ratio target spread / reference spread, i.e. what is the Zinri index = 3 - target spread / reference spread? 2.4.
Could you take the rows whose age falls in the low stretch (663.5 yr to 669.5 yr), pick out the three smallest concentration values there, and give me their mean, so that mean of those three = 108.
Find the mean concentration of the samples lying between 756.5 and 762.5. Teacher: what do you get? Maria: 162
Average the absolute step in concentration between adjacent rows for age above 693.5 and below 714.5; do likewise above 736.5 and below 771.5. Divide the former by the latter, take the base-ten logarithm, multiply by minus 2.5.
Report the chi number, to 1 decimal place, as 1.1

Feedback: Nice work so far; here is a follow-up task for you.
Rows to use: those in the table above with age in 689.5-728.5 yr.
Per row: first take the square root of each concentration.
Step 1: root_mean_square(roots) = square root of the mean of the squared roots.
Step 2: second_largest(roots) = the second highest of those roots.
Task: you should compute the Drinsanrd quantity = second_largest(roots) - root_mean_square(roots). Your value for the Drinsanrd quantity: 1.2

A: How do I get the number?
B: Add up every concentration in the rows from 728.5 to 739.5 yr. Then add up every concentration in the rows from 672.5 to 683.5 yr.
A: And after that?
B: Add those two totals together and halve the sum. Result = 1212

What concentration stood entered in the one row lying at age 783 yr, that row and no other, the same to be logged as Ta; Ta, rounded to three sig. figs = 156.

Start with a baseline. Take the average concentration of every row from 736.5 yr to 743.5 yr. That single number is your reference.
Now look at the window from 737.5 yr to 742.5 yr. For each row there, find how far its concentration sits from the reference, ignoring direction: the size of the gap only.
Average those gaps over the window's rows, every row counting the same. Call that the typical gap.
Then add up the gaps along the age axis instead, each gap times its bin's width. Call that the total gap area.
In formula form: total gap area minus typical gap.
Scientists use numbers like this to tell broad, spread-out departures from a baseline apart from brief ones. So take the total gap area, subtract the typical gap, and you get 36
